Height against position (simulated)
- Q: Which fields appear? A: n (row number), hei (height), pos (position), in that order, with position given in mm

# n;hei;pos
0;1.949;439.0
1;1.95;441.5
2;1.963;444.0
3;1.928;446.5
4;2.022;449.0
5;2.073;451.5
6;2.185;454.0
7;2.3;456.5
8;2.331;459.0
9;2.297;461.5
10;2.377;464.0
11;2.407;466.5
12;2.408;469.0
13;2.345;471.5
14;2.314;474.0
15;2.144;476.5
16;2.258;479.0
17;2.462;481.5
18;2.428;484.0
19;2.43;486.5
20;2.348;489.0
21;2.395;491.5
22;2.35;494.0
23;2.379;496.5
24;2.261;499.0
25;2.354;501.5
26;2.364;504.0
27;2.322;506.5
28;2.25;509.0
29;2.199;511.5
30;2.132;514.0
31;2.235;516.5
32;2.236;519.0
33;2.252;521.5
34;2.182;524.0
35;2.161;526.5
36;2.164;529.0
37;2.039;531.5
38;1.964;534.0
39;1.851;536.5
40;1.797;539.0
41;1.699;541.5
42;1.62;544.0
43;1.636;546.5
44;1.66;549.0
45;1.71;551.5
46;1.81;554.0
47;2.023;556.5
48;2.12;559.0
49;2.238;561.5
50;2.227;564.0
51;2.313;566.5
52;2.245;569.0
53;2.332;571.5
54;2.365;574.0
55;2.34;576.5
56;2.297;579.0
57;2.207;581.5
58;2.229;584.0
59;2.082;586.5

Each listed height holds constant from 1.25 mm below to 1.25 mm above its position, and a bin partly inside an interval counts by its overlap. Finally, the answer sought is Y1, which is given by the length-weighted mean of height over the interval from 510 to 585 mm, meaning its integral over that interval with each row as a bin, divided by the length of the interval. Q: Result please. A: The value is 2.08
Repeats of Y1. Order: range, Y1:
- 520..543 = 2.01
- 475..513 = 2.33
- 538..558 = 1.75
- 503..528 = 2.23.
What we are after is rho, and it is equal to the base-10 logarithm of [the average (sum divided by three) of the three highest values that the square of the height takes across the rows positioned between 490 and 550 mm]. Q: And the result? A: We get 0.753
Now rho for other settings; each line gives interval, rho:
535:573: 0.722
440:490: 0.775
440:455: 0.642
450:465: 0.737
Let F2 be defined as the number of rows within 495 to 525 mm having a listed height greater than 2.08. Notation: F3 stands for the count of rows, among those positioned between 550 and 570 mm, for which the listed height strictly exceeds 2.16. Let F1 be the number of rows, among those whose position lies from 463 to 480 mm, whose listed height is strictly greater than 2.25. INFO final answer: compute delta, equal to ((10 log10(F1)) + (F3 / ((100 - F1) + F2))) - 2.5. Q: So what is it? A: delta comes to 5.3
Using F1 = 6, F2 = 12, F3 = 4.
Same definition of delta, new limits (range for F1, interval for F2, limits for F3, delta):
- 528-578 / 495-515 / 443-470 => 3.6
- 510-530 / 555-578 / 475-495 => -2.4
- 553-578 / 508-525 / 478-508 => 3.6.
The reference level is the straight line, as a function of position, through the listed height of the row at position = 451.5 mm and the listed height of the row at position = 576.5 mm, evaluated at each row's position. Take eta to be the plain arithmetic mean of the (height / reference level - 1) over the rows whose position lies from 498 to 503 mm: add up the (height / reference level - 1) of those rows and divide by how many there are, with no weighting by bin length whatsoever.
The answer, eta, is 0.06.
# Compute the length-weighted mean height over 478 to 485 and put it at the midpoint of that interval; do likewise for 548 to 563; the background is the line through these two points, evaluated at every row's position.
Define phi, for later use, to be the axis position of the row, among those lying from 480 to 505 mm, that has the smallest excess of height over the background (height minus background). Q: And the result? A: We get 499.0 mm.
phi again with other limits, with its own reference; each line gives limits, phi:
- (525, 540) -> 539.0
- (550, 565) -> 551.5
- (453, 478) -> 454.0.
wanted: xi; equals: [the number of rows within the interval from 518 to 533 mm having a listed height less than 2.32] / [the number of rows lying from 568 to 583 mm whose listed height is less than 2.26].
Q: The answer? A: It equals 3.0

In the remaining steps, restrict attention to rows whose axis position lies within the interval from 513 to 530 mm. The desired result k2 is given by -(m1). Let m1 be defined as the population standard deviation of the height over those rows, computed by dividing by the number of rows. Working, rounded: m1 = 0.04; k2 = -0.04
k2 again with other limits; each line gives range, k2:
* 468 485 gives -0.10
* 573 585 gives -0.06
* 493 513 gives -0.06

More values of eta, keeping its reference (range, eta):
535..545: -0.23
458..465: 0.11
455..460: 0.11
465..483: 0.10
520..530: -0.02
